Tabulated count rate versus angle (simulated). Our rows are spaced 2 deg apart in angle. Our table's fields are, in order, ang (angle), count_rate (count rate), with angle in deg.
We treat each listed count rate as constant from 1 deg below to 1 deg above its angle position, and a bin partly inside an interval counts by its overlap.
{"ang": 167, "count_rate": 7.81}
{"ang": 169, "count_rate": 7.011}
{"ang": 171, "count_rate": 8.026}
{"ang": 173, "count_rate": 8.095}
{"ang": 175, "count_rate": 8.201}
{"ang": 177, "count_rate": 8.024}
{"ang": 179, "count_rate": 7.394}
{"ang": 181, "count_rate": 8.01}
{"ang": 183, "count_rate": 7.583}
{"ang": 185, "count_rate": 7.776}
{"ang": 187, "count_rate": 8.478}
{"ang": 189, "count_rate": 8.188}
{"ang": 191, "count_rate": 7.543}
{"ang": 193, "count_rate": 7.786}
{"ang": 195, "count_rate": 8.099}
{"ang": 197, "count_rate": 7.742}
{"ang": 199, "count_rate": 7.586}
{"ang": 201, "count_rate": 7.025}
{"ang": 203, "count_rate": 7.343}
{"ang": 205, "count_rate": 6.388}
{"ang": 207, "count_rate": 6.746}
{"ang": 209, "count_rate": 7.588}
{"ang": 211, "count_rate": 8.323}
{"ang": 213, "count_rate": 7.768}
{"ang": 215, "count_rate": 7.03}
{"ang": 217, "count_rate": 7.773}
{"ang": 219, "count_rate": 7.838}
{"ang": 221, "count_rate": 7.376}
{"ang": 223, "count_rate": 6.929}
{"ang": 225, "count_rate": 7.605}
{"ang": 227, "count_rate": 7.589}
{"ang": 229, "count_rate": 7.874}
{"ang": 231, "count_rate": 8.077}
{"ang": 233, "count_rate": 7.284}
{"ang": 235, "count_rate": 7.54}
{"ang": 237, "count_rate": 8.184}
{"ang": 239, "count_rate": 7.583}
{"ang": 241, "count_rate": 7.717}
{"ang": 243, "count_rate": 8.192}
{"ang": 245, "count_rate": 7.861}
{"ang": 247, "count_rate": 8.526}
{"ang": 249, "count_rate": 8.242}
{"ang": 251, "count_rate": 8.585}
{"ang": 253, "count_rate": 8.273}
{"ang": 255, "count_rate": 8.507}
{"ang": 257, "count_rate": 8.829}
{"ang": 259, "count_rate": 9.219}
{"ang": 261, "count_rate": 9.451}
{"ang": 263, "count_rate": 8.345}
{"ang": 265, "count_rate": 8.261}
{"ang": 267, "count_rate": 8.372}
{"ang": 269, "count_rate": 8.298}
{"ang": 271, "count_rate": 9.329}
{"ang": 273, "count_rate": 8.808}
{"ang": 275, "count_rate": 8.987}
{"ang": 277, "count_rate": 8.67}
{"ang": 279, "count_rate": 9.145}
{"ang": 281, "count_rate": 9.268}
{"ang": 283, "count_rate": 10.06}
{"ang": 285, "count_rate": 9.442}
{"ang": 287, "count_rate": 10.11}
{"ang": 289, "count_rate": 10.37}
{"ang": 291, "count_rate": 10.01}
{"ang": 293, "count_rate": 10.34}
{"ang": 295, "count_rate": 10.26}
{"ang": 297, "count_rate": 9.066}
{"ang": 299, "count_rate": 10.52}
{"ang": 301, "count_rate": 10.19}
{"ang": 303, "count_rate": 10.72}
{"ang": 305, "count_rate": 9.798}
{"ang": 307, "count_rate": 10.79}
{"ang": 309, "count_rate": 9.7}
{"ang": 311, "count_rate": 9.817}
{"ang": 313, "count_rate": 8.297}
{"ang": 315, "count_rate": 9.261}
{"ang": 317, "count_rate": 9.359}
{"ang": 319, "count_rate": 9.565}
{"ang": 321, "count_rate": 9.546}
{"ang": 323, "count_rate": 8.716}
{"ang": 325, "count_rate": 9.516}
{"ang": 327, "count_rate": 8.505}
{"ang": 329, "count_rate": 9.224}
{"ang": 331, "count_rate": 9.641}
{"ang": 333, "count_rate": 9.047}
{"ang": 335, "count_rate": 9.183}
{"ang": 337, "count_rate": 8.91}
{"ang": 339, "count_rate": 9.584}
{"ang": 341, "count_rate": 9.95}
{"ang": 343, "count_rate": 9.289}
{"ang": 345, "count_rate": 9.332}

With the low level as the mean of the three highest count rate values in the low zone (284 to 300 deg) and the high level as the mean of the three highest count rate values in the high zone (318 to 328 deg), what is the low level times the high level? 99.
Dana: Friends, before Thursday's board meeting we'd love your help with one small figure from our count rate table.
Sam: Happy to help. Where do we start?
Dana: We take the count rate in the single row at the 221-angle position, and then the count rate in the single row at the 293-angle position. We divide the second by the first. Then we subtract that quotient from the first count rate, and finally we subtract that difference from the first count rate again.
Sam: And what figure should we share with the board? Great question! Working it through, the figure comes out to 1.40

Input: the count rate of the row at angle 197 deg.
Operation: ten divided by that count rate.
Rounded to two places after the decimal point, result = 1.29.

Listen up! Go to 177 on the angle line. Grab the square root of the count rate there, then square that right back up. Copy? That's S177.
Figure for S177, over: 8.0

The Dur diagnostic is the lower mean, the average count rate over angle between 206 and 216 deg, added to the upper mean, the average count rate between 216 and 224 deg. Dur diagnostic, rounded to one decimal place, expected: 15.0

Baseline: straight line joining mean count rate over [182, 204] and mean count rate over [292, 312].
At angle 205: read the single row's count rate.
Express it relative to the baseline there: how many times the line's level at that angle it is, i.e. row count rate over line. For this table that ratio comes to 0.80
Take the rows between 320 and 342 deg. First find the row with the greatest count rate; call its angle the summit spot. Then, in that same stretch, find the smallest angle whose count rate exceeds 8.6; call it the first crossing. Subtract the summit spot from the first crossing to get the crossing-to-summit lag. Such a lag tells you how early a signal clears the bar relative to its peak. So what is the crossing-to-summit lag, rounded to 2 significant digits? -20 deg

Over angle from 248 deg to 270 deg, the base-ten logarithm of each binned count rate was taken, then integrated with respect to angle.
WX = 20.5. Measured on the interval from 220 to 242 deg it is 19.4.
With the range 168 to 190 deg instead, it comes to 19.7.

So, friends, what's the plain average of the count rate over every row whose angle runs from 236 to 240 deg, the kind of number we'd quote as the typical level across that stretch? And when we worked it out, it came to 7.9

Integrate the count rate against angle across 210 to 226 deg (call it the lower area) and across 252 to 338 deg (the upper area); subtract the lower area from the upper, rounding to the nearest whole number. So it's 682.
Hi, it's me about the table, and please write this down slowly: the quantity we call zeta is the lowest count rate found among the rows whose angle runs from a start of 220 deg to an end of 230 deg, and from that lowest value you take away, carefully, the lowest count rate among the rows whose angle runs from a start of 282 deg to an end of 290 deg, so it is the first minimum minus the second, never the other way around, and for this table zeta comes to -2.5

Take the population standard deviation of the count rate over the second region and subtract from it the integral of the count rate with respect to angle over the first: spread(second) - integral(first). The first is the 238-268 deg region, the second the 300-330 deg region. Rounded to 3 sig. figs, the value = -251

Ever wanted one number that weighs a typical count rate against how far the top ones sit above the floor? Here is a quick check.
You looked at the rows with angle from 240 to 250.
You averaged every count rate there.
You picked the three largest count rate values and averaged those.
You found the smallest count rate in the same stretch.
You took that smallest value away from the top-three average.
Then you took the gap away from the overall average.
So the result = 7.5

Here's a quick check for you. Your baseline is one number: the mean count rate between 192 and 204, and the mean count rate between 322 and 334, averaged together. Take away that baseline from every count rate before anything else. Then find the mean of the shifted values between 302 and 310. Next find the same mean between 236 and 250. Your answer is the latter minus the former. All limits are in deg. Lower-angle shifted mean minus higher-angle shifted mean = -2.2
